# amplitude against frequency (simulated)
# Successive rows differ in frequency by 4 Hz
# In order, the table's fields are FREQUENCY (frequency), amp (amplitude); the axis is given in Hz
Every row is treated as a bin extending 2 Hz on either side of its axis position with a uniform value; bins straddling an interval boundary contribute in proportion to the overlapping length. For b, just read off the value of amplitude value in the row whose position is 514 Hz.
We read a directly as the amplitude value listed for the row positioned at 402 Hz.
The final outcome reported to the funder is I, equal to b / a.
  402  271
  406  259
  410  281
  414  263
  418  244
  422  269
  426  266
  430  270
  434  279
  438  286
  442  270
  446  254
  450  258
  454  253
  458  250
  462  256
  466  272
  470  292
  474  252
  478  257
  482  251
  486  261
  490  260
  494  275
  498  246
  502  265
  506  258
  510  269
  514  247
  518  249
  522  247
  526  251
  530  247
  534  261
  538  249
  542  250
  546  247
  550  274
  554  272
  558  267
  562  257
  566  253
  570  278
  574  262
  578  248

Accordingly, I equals 0.91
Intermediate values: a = 271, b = 247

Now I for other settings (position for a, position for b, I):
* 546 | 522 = 1.00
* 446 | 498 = 0.97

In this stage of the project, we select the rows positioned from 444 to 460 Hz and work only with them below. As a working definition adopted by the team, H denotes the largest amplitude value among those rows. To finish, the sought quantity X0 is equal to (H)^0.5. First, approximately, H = 258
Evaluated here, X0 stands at 16.1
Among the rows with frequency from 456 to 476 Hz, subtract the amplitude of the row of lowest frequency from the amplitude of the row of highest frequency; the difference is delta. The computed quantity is 2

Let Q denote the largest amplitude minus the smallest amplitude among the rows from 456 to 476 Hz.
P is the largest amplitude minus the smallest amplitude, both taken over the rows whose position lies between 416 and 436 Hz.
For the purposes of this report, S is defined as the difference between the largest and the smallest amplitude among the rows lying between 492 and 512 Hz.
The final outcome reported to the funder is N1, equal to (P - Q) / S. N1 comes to -0.2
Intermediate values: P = 35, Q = 42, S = 29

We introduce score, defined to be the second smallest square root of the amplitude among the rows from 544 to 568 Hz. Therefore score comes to 15.9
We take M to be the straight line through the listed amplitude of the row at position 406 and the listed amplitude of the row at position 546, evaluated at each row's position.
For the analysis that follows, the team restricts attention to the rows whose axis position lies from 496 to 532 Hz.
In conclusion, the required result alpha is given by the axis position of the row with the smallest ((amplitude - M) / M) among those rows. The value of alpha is 498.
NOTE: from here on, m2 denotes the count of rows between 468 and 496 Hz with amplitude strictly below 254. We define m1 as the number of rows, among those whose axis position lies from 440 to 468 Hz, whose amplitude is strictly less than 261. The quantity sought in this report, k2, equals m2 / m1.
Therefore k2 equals 0.4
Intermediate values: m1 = 5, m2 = 2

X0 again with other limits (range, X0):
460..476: 17.1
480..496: 16.6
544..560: 16.6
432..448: 16.9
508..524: 16.4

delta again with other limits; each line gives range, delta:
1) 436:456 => -33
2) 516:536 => 12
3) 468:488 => -31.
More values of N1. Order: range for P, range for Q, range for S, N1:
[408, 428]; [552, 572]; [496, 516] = 0.5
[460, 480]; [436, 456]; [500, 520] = 0.3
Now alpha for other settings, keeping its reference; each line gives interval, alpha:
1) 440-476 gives 458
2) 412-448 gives 418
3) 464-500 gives 498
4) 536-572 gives 546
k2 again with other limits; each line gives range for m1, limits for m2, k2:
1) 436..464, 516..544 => 1.2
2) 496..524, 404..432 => 0.2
